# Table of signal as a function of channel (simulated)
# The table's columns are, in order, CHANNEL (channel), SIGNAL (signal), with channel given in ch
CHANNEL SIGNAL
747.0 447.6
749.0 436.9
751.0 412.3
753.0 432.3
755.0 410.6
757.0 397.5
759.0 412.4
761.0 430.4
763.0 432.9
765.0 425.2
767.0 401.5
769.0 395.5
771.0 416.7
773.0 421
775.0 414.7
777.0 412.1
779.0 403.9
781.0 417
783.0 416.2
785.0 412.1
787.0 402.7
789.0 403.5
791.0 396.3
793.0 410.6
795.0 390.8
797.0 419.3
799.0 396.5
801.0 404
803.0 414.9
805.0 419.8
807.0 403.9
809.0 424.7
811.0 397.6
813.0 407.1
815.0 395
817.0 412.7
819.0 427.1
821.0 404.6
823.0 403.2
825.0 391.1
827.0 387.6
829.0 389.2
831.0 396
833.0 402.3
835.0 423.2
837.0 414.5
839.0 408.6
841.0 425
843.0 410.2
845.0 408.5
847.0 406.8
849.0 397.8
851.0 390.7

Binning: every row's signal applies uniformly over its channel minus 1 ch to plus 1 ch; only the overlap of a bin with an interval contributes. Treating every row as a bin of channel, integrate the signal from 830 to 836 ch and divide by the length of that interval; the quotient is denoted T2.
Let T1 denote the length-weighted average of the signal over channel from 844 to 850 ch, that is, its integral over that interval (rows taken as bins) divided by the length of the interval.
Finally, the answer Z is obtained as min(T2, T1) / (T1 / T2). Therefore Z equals 407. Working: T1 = 404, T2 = 407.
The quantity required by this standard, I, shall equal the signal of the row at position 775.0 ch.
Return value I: 414.7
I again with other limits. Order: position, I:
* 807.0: 403.9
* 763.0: 432.9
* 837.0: 414.5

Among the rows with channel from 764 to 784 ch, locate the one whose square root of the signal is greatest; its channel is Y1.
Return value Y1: 765.0 ch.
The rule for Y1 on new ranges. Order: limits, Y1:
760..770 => 763.0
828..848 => 841.0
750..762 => 753.0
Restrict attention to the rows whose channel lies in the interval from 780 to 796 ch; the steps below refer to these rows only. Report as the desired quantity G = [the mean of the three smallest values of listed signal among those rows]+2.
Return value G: 399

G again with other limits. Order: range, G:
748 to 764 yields 409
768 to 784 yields 406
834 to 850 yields 406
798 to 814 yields 401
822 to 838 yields 391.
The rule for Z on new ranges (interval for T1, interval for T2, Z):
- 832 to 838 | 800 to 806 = 412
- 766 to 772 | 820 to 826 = 395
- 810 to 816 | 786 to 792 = 401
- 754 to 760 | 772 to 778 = 416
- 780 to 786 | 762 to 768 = 420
